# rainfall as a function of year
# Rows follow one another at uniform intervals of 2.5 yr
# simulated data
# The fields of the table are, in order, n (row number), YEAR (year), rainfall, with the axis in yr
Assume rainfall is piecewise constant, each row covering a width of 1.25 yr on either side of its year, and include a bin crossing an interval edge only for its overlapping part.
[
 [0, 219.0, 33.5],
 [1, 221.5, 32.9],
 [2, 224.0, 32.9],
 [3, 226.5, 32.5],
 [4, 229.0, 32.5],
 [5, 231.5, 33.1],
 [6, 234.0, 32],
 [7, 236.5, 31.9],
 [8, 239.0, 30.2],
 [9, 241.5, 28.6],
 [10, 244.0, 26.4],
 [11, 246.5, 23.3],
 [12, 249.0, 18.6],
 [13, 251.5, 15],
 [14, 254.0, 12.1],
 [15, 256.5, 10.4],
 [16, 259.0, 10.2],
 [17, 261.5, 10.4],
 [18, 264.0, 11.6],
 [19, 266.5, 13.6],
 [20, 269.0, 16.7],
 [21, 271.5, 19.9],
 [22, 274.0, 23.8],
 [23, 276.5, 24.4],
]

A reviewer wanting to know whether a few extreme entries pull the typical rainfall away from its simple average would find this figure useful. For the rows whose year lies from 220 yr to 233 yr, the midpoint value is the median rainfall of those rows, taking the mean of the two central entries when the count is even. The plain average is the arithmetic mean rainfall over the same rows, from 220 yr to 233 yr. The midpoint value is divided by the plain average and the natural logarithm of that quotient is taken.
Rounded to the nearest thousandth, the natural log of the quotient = 0.004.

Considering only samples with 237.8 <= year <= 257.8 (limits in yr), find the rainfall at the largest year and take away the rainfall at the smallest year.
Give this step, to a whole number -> -20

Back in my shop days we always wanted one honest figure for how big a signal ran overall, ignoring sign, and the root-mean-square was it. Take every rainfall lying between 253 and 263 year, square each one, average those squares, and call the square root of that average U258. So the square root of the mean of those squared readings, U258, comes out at 11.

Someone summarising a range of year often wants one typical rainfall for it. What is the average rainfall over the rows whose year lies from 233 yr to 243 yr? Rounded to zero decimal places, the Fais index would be 31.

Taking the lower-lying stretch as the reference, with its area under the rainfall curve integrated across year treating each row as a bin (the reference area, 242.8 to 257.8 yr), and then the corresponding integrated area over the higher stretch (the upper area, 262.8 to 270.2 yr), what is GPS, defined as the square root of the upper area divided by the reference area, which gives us 0.63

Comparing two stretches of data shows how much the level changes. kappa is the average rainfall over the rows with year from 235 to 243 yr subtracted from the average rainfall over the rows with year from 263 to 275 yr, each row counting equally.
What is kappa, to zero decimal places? -13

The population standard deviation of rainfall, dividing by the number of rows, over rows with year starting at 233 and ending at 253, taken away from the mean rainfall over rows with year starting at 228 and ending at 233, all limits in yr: 26.9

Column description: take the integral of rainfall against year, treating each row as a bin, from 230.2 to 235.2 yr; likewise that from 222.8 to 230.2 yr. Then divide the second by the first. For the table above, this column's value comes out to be 1.5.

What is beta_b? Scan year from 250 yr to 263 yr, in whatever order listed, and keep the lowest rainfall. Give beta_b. 10.2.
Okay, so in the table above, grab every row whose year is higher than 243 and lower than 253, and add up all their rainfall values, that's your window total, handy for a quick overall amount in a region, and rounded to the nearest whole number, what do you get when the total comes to 83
